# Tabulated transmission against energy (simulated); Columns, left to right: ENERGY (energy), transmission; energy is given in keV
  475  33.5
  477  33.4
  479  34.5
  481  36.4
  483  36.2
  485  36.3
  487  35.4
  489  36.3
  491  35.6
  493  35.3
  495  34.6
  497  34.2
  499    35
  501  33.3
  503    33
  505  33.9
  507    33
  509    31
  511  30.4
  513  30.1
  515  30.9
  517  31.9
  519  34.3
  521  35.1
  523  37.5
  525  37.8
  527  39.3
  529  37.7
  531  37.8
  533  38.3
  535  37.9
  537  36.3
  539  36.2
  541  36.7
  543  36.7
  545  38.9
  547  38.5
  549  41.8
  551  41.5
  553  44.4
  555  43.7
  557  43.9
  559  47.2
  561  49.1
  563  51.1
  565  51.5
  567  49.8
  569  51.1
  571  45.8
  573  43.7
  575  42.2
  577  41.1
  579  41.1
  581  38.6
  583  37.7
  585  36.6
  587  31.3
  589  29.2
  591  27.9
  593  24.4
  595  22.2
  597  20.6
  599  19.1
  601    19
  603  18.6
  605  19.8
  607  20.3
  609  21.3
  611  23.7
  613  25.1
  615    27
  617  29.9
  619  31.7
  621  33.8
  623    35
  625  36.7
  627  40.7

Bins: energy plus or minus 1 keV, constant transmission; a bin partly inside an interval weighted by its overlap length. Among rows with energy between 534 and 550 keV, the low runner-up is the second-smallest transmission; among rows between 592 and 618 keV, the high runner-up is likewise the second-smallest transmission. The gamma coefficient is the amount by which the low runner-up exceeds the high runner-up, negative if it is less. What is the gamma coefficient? 17.3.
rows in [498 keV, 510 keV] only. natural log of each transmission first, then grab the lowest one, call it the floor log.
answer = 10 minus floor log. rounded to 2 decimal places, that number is 6.57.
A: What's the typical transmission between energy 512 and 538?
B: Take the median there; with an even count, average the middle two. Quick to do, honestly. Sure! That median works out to 37.5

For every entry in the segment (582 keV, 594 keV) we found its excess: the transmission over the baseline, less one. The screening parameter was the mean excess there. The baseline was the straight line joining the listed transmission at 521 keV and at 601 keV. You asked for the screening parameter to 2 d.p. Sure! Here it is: 0.44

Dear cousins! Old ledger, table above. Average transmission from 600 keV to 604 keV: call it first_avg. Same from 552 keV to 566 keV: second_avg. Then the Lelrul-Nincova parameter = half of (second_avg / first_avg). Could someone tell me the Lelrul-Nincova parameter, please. 1.3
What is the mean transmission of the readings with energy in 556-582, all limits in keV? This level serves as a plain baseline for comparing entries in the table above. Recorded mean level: 46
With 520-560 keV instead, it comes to 39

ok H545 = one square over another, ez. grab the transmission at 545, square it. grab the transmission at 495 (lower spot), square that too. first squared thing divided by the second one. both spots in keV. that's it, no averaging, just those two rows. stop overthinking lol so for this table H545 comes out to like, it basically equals 1.3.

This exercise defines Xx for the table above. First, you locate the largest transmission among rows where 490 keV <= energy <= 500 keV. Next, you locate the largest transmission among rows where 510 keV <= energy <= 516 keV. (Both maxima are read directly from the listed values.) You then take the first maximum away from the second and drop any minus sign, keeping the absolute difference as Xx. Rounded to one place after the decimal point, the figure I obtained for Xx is 4.7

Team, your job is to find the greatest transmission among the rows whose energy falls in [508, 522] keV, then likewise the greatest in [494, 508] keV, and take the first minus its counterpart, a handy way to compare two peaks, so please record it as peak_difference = 0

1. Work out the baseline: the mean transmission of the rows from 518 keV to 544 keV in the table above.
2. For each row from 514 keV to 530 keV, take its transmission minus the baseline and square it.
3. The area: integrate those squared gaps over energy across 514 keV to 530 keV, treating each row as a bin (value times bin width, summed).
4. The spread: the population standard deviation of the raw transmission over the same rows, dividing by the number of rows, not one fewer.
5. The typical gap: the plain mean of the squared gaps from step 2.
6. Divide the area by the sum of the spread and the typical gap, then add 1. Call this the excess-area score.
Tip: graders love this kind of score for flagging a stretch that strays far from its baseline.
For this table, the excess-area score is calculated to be 13.5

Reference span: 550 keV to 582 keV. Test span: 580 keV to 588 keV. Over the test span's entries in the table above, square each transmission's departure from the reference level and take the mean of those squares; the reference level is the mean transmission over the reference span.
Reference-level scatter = 95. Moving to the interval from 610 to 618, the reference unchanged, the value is 364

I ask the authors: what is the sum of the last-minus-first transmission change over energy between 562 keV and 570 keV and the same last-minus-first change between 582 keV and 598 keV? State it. -17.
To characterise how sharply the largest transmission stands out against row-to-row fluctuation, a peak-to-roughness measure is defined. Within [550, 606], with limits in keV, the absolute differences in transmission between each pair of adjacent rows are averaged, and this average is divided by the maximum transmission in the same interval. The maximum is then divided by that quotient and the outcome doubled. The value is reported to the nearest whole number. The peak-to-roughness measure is 2978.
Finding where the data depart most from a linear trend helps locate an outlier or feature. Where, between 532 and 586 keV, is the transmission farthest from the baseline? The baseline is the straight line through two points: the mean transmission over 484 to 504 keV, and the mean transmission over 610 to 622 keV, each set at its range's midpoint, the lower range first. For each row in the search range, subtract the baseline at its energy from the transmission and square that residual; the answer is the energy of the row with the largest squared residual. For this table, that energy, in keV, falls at 565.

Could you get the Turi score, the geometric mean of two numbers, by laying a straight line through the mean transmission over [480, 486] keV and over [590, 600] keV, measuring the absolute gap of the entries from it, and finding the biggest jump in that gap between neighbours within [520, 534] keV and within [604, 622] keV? 2.88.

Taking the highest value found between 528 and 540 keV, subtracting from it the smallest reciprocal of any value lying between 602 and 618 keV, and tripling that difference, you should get 115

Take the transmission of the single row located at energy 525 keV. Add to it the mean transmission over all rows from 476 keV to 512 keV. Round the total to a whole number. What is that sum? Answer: 72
